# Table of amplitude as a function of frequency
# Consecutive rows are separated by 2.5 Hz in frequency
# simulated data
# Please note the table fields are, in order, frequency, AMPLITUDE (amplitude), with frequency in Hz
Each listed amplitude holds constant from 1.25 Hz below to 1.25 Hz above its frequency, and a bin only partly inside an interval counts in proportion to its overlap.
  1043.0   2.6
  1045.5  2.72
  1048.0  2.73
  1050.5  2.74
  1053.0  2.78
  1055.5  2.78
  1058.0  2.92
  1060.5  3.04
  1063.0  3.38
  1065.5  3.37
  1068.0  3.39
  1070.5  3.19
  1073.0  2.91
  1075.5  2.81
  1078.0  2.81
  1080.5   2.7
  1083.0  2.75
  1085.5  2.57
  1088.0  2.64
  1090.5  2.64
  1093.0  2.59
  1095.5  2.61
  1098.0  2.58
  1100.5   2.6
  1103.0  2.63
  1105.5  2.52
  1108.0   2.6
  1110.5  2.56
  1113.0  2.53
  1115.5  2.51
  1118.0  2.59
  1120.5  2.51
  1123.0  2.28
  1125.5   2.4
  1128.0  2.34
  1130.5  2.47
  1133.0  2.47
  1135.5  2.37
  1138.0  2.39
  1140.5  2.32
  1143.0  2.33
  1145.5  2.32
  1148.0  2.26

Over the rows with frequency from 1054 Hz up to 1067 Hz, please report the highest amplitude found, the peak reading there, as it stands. 3.38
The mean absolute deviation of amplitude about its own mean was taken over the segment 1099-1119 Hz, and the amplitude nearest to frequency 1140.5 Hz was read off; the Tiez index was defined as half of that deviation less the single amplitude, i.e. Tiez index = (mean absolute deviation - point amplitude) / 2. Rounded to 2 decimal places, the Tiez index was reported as -1.14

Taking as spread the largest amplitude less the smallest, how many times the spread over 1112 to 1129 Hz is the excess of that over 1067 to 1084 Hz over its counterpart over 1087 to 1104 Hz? 2.0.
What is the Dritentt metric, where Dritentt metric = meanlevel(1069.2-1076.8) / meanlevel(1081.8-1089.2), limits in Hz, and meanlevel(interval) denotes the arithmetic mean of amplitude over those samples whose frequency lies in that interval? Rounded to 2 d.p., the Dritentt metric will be 1.12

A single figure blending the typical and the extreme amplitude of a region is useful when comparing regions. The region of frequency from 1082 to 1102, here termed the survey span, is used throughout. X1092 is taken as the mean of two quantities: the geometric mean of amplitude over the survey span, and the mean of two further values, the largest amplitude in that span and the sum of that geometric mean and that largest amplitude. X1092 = 3.34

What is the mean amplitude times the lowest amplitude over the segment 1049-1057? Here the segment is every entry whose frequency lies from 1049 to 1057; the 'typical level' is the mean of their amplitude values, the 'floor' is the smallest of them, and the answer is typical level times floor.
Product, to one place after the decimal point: 7.6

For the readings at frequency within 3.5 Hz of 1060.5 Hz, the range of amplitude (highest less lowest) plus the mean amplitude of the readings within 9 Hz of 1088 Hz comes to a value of 3.10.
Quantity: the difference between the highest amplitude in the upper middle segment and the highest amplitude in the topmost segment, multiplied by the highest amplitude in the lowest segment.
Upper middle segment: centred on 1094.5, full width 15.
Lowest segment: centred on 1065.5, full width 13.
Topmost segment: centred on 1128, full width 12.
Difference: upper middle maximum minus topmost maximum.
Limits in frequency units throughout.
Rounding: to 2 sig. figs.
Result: 0.58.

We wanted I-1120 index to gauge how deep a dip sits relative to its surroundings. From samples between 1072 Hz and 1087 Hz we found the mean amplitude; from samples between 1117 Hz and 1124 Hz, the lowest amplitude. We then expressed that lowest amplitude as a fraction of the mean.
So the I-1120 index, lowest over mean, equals 0.83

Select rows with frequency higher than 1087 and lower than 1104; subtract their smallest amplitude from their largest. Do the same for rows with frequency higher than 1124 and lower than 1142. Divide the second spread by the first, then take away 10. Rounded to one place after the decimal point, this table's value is -7.5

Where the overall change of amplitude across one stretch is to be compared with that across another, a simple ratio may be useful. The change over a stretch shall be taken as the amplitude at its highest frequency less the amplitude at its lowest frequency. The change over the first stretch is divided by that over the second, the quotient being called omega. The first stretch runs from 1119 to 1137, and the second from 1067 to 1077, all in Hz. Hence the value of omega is 0.24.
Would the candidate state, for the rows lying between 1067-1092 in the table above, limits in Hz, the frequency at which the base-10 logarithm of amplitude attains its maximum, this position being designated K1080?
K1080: 1068.0 Hz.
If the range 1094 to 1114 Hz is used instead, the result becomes 1103.0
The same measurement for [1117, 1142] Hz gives 1118.0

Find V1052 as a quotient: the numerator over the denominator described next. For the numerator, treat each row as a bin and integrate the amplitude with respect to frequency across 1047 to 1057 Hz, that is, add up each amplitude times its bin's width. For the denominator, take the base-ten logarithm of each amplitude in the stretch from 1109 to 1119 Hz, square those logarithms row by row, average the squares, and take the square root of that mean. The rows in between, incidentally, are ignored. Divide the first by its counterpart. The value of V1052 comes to 68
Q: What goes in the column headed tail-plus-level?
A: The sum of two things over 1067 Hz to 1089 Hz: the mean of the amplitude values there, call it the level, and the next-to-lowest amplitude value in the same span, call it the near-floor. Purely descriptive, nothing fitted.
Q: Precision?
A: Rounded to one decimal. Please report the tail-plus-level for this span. 5.5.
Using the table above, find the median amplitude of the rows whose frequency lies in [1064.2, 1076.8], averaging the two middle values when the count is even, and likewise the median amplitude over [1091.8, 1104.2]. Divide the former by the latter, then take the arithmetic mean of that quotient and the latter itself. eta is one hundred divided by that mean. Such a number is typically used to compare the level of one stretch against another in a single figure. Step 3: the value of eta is 52.3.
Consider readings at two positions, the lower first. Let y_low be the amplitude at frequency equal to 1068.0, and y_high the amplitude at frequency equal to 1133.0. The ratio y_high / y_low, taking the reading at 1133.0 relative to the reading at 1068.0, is 0.73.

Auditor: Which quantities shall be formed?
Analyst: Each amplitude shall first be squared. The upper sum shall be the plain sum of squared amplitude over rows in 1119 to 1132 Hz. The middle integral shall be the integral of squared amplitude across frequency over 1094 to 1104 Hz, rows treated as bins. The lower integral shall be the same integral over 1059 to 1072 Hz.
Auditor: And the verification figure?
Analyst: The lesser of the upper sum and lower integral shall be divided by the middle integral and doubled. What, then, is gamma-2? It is 0.85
